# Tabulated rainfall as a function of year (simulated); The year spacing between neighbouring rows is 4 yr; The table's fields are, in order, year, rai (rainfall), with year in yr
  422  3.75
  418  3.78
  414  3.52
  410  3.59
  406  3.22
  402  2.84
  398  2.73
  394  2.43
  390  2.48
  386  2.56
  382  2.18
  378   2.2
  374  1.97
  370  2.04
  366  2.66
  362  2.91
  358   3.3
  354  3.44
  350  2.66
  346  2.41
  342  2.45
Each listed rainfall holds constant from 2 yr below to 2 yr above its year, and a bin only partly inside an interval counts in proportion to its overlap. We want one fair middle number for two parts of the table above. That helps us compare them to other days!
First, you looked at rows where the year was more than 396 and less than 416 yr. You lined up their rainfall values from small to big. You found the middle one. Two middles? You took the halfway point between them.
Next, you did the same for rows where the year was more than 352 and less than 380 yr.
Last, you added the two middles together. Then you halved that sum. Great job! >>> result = 2.94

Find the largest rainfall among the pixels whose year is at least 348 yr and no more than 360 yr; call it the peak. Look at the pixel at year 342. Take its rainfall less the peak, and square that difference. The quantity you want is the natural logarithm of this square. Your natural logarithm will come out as 0.0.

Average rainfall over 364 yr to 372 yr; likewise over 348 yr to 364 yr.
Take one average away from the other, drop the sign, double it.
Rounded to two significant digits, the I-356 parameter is 1.5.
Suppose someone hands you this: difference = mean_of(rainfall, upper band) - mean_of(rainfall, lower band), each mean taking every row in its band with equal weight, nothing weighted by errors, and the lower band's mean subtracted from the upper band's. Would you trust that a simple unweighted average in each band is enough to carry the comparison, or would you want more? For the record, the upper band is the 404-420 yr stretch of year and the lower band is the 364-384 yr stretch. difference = 1.3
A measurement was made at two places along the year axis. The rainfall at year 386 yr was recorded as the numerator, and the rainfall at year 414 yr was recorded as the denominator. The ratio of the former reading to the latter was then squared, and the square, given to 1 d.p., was 0.5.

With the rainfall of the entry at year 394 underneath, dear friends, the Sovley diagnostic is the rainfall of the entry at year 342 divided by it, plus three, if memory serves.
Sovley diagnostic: 4.01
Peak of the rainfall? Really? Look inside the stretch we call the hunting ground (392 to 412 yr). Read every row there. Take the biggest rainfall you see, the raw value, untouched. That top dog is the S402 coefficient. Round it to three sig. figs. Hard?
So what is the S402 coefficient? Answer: 3.59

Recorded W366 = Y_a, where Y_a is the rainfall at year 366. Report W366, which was 2.66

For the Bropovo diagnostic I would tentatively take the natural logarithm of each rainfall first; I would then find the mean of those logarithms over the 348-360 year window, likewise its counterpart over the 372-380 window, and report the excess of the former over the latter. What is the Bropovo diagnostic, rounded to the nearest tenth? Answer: 0.4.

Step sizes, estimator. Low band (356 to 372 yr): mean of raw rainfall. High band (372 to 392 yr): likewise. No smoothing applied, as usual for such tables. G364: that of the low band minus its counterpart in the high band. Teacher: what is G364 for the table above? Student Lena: 0.45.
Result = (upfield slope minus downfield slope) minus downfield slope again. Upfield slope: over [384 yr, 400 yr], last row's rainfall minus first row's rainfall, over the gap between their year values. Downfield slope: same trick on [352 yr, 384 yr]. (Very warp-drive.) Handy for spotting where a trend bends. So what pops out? 0.10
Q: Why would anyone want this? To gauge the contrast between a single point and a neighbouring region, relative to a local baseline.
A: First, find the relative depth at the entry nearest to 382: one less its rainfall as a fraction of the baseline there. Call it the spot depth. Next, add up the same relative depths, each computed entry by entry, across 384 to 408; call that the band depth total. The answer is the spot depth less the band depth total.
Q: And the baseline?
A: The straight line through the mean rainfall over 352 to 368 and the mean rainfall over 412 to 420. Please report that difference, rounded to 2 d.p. -0.95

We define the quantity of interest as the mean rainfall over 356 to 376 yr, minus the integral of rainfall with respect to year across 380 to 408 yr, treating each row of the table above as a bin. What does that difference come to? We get -71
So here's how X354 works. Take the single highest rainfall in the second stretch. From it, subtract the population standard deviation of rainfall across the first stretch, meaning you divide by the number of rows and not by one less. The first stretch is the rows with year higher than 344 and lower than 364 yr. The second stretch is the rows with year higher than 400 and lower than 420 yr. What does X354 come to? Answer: 3.4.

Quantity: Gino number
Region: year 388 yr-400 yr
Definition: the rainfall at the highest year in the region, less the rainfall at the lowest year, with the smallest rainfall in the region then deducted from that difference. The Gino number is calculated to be -2.18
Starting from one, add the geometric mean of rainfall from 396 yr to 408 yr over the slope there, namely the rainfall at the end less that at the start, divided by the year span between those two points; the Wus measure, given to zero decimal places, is 49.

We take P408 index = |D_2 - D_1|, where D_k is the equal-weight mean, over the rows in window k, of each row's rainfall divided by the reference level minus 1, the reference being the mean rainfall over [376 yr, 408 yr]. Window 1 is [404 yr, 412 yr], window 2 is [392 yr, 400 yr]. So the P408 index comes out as 0.32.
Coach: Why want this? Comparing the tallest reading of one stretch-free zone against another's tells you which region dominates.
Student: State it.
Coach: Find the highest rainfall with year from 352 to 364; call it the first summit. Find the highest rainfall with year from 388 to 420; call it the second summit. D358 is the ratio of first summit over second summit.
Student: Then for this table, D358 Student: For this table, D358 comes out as 0.91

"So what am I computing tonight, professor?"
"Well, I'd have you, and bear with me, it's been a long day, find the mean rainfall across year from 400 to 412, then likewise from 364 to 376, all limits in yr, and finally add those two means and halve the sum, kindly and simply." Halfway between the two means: 2.7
